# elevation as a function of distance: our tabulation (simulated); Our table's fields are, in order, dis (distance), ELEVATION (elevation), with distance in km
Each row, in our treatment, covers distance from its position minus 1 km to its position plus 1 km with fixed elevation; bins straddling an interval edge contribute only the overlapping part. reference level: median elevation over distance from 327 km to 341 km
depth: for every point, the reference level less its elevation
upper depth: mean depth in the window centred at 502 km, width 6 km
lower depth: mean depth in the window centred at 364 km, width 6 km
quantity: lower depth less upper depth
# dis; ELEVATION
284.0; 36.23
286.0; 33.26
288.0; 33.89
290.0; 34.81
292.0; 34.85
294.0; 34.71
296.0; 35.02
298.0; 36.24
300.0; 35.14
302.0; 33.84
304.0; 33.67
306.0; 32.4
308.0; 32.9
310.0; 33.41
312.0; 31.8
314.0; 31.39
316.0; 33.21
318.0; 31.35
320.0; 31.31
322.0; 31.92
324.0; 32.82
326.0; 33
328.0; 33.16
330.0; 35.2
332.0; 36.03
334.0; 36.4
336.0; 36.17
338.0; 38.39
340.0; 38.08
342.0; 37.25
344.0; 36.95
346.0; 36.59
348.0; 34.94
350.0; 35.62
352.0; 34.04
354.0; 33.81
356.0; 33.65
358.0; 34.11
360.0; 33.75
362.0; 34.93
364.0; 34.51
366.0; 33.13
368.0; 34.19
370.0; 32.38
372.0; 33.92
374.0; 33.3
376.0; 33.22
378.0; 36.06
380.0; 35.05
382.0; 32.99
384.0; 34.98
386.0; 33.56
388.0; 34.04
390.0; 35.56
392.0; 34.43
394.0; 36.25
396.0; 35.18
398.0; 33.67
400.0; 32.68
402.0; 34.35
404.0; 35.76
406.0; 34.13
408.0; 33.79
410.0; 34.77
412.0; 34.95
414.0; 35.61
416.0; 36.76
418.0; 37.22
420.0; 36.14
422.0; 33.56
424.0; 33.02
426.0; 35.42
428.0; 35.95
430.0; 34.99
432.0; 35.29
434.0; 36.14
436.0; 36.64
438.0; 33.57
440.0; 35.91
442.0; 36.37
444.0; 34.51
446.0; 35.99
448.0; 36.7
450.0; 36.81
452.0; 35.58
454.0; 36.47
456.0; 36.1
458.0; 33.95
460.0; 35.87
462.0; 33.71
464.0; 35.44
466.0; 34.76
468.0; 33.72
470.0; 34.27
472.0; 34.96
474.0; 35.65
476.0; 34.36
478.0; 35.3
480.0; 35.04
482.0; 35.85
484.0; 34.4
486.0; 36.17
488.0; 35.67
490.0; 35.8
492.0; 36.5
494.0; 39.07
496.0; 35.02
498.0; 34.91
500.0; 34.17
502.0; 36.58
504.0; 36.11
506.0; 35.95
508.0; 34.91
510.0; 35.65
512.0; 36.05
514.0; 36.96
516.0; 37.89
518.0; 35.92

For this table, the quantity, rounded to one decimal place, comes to 1.4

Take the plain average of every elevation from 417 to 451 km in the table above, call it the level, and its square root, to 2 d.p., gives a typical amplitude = 5.96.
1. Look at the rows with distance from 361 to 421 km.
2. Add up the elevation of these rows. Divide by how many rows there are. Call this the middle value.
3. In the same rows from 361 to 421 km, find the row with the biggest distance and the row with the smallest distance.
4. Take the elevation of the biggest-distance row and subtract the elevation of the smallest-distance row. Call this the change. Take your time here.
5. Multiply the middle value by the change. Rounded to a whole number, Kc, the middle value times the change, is 42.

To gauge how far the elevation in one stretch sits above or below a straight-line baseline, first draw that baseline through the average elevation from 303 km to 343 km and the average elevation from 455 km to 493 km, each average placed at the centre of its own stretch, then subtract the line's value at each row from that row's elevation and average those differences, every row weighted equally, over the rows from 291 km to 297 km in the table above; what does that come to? 1.1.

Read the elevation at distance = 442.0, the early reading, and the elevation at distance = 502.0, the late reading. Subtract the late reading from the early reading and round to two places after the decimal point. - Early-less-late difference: -0.21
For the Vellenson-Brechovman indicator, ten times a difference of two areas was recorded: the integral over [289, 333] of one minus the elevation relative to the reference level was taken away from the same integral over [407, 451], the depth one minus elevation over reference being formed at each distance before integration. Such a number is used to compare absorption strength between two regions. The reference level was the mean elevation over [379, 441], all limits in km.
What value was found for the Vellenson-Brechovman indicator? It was -24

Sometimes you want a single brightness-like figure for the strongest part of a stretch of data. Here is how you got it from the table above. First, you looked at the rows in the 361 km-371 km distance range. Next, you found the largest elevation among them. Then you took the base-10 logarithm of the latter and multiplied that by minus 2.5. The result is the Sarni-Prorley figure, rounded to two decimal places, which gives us -3.86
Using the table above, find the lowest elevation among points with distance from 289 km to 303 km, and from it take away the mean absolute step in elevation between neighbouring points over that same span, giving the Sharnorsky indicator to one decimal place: 33.2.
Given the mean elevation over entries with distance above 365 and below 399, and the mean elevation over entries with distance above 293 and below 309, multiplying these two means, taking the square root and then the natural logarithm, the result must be 3.533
